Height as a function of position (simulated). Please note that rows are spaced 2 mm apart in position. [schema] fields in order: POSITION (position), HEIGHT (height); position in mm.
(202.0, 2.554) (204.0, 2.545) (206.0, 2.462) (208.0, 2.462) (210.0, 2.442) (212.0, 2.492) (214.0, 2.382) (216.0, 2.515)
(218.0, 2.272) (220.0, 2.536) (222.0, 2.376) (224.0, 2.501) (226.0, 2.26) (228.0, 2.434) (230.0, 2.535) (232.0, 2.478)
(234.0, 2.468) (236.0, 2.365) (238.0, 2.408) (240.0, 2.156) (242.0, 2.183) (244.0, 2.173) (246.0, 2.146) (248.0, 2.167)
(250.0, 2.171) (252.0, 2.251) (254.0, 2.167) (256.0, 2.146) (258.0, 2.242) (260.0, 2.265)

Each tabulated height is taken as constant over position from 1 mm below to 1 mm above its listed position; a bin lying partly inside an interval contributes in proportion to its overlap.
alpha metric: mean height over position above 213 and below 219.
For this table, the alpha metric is 2.39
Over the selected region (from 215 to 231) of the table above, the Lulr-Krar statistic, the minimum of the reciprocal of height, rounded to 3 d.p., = 0.394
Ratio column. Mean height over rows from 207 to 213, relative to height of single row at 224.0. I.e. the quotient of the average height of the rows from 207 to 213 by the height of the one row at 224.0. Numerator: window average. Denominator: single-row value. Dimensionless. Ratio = 0.99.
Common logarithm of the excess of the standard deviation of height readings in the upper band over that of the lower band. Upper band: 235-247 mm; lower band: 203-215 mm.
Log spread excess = -1.2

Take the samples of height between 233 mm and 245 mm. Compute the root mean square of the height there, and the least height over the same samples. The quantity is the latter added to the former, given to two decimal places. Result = 4.45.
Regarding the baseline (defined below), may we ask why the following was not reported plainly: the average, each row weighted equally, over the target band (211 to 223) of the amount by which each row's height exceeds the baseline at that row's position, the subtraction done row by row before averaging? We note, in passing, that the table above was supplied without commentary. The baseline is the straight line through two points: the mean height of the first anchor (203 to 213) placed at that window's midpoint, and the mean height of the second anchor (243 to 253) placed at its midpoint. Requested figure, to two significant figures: 0.016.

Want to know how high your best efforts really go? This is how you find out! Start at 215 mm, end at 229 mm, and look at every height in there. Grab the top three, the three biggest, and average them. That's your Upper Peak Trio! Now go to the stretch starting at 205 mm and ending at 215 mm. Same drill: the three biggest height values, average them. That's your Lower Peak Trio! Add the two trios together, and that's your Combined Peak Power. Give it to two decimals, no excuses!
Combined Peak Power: 4.99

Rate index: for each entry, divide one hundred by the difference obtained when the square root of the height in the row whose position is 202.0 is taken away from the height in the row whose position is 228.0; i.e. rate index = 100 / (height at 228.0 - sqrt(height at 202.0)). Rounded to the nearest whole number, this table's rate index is 120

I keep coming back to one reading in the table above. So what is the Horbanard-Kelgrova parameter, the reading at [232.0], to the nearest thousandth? 2.478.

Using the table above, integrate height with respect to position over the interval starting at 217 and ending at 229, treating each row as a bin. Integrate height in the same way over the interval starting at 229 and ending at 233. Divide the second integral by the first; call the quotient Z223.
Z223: 0.3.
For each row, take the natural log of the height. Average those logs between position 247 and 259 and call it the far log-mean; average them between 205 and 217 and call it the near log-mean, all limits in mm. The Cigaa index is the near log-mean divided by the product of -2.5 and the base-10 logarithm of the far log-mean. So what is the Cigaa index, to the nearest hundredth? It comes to 3.41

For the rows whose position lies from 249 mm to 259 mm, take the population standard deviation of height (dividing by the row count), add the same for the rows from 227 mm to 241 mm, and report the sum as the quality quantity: 0.16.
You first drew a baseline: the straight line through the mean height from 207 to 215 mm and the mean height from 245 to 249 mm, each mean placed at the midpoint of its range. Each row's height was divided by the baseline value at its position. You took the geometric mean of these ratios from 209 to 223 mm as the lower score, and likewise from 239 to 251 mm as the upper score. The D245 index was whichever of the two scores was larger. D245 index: 1.01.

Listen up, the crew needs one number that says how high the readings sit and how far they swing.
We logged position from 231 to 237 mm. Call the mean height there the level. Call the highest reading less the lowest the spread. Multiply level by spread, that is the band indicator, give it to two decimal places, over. 0.28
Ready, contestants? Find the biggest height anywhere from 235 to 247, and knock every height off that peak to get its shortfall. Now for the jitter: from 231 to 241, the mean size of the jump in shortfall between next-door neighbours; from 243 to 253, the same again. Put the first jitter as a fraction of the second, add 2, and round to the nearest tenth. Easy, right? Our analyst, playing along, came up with 5.1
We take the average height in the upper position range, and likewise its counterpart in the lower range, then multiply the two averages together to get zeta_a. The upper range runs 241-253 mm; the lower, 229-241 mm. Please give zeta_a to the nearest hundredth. 5.24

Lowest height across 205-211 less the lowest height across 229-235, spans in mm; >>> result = -0.03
